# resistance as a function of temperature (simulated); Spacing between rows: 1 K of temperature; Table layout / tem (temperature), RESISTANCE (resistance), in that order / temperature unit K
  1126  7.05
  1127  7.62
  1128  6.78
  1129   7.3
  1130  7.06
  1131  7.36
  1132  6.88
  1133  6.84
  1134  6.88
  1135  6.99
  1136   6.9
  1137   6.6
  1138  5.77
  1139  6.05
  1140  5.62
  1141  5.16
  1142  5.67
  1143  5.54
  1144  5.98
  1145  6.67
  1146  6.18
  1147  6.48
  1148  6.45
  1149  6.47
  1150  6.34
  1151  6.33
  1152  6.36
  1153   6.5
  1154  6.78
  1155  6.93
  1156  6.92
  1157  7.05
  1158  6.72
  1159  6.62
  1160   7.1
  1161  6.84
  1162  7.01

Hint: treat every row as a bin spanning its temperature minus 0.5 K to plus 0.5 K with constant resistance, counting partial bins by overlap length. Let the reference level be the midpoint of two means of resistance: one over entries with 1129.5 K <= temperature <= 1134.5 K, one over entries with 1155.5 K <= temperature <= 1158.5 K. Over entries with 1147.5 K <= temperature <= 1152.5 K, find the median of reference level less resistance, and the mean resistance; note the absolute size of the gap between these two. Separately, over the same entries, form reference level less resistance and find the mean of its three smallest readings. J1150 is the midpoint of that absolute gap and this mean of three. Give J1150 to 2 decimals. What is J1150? 3.16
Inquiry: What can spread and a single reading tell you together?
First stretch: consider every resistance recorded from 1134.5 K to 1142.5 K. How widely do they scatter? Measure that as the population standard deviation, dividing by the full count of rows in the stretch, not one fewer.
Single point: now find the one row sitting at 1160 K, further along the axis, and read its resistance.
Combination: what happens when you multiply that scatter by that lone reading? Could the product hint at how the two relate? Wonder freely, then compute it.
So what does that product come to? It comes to 4.4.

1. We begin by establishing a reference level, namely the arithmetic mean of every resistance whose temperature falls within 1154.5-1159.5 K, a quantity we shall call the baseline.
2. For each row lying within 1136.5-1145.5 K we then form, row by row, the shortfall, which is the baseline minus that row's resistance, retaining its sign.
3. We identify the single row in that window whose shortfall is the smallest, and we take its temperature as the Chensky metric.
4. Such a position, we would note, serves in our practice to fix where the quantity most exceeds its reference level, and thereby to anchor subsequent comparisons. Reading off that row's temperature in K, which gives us 1145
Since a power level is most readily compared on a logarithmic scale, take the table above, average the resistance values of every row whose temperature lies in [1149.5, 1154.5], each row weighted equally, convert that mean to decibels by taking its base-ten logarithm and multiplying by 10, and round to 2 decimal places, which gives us 8.10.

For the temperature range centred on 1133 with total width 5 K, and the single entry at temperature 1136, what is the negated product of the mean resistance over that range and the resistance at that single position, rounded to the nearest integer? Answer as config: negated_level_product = -48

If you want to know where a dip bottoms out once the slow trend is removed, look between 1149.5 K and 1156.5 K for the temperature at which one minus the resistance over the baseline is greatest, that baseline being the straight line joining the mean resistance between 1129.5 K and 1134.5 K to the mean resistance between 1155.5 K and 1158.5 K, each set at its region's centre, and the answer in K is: 1151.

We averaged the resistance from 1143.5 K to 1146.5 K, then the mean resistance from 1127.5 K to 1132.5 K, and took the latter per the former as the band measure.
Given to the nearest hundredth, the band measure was 1.13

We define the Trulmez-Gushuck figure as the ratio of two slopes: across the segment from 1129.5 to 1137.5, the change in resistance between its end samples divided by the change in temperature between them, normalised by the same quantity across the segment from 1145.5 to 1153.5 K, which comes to -1.4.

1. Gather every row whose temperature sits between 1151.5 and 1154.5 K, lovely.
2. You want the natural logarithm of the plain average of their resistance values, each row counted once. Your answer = 1.88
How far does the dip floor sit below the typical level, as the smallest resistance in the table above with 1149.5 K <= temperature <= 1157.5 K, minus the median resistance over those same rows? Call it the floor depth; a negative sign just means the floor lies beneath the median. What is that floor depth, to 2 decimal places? -0.31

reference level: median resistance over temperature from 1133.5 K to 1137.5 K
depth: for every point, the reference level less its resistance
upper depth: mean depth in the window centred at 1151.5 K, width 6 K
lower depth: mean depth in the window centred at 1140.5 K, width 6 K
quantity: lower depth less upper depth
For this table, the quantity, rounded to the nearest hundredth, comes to 0.83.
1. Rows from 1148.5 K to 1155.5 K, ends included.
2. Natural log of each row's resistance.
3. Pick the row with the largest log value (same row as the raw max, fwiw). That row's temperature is 1155 K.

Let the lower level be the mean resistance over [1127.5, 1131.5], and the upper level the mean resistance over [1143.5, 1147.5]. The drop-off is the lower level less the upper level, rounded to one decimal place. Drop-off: 0.8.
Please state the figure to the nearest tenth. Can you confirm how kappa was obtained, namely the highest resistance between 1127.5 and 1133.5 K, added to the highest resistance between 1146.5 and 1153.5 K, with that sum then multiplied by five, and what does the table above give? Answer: 69.3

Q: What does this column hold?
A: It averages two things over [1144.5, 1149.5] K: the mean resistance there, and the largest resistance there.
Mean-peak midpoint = 6.56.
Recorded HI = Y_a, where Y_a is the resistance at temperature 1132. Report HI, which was 6.88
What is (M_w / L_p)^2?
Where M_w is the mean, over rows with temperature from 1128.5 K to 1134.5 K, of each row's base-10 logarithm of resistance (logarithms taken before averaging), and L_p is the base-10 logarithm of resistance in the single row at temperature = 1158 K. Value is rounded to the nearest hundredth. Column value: 1.05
